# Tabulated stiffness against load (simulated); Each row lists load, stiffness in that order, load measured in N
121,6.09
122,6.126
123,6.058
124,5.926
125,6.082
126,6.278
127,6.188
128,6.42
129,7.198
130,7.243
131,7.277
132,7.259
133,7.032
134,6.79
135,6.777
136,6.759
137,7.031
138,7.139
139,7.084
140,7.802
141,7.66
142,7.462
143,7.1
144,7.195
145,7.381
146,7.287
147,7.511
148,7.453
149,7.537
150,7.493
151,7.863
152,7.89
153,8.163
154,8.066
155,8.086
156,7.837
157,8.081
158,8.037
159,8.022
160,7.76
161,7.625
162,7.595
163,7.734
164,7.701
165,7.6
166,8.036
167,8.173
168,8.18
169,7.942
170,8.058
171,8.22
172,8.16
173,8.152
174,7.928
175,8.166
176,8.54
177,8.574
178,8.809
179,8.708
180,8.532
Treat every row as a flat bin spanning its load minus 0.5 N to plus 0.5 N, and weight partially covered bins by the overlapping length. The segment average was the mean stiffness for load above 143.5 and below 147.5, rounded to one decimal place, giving 7.3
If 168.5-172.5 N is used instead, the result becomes 8.1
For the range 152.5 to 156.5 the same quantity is 8.0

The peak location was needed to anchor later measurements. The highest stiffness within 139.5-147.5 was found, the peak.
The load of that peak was 140 N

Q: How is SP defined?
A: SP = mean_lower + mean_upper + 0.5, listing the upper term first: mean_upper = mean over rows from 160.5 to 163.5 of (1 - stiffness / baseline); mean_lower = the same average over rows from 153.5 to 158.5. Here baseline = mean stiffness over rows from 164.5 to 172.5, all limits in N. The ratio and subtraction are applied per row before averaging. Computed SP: 0.552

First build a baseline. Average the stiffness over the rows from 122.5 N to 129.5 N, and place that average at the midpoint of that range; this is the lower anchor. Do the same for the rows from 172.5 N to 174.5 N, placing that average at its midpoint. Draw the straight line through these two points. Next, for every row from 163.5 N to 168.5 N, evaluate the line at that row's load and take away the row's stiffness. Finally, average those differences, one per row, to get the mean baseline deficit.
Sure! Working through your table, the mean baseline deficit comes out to -0.17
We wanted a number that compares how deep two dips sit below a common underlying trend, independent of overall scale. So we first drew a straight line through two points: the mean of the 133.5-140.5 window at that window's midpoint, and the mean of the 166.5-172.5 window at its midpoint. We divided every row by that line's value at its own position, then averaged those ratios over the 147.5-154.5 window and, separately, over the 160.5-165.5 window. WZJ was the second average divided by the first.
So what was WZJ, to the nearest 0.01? 0.93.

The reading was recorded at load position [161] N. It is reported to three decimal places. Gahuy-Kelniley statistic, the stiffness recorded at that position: 7.625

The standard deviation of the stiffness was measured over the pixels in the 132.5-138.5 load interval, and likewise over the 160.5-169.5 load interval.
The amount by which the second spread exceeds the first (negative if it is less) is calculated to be 0.08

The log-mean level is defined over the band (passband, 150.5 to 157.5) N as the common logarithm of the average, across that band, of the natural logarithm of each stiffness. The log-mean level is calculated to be 0.318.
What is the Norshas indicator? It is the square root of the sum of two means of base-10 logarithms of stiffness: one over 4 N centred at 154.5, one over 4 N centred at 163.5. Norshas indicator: 1.338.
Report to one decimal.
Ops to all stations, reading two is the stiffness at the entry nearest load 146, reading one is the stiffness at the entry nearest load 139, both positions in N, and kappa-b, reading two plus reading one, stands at 14.4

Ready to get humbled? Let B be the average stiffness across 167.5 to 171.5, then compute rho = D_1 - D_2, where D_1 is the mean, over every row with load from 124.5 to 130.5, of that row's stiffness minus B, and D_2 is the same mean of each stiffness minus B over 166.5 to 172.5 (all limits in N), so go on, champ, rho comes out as -1.6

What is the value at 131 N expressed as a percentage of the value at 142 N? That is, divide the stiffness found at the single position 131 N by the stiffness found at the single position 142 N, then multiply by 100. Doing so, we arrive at 98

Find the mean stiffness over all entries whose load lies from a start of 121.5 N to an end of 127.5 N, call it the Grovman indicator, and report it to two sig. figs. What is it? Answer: 6.1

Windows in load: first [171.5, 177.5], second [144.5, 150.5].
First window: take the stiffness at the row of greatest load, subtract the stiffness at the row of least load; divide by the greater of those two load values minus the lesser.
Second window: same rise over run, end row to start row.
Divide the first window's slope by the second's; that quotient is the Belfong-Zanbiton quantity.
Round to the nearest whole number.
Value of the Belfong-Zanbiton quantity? 4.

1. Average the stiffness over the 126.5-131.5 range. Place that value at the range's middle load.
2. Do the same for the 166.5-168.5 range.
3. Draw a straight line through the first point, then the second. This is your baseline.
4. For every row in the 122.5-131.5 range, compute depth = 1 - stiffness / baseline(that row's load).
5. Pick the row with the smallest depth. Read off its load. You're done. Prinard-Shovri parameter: 130 N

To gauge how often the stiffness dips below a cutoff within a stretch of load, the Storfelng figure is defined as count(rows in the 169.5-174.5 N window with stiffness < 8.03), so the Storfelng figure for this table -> 1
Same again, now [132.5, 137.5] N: 5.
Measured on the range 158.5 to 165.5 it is 7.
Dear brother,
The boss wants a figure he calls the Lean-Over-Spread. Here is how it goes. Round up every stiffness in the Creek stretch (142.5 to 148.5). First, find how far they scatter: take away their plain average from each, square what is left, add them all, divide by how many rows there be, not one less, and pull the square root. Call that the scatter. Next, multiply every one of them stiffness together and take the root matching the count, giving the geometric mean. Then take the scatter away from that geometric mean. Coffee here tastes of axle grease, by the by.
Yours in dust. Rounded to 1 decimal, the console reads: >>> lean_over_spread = 7.2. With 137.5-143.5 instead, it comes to 7.1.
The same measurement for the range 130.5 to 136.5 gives 6.8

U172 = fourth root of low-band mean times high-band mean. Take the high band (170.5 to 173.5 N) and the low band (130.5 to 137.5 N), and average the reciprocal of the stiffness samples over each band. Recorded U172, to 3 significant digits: 0.364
